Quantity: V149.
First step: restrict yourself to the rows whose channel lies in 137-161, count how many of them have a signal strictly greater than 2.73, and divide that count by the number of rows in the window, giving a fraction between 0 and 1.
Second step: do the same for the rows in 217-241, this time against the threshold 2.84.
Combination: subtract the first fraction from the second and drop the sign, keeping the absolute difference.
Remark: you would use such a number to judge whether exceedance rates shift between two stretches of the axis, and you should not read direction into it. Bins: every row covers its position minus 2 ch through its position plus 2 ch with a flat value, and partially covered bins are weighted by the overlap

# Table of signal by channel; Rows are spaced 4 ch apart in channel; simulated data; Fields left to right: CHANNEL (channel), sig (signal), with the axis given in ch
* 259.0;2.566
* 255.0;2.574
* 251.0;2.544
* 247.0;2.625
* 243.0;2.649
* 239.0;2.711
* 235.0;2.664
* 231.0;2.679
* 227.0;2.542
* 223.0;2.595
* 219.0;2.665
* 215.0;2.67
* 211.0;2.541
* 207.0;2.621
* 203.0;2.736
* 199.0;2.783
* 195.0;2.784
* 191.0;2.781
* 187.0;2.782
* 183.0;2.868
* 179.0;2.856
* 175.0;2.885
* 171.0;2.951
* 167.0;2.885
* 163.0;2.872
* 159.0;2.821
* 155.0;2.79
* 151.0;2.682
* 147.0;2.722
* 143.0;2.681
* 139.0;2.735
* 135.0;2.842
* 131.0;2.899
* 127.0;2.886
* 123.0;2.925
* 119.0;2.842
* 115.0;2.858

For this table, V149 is 0.50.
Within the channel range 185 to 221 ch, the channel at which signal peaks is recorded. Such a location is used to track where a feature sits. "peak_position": 195.0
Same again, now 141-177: 171.0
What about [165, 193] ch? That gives 171.0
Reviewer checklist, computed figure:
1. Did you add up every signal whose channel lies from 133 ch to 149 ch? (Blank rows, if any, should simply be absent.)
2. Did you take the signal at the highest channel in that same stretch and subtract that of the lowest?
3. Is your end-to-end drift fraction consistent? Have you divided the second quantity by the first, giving -0.011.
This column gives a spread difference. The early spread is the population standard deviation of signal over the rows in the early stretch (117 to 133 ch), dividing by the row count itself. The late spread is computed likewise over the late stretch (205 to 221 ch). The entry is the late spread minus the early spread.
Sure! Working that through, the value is 0.022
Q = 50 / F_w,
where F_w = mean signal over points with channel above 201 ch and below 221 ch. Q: 18.9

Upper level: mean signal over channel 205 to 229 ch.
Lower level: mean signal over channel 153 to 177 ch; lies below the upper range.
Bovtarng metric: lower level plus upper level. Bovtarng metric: 5.47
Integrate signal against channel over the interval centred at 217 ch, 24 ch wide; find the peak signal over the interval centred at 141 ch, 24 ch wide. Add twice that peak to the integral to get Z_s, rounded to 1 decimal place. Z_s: 68.3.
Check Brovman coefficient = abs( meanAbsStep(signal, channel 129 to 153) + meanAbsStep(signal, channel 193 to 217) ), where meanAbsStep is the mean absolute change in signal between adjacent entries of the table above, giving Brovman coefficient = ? 0.134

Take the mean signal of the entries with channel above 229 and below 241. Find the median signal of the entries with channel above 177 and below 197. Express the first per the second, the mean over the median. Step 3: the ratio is 0.964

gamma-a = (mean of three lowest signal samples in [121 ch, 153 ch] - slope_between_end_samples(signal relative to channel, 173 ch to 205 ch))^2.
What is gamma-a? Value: 7.29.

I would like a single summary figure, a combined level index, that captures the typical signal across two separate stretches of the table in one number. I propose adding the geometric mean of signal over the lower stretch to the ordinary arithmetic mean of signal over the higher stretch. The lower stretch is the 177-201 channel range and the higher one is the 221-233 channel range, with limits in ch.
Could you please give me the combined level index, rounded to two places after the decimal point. 5.41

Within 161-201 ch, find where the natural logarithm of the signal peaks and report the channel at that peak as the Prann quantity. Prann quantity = 171.0 ch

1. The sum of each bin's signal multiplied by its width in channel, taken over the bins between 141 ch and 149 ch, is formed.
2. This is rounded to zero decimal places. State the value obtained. 22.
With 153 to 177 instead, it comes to 69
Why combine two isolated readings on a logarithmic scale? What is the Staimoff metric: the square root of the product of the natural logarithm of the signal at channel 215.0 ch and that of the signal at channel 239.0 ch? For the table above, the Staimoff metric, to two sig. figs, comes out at 0.99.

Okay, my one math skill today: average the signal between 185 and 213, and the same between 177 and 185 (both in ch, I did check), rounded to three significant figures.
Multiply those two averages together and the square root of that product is 2.79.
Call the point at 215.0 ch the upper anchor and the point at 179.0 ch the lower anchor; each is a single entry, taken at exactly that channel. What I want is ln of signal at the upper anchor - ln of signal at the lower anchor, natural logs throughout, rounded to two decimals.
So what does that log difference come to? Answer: -0.07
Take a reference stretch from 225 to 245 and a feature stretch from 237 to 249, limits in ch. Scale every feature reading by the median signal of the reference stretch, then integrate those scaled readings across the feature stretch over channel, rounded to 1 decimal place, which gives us 12.0 ch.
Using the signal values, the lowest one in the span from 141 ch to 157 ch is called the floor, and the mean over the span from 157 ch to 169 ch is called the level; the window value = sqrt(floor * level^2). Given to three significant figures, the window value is 4.68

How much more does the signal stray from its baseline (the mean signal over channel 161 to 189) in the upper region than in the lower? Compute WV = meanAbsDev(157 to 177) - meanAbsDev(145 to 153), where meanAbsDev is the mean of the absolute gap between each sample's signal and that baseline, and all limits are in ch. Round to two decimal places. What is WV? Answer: -0.14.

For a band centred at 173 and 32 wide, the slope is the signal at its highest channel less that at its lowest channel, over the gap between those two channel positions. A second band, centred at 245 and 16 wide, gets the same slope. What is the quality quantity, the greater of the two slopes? -0.0014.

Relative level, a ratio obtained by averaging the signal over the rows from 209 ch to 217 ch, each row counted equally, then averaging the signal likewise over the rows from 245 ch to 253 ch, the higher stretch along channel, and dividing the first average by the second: 1.01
